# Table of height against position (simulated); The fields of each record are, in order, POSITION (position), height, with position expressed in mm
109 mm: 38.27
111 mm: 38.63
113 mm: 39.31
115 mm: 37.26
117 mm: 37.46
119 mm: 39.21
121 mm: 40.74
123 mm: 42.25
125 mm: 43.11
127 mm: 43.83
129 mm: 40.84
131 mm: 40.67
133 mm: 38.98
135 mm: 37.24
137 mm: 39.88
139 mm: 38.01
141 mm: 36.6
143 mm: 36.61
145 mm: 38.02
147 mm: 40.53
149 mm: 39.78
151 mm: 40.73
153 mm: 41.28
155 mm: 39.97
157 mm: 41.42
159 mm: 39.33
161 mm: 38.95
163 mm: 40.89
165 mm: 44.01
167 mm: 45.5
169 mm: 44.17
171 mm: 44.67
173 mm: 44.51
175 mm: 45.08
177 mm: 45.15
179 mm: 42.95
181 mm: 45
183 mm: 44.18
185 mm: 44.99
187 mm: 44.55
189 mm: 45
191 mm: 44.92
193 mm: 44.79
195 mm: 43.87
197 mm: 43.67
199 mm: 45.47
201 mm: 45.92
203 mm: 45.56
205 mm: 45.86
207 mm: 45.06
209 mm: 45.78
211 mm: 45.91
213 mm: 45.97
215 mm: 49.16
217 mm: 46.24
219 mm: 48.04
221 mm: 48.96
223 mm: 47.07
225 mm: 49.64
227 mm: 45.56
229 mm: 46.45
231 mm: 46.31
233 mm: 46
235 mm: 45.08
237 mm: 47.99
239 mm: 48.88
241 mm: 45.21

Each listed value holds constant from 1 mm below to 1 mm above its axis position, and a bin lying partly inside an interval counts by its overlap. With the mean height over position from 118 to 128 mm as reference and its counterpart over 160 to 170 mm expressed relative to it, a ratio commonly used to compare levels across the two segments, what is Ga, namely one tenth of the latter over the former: 0.102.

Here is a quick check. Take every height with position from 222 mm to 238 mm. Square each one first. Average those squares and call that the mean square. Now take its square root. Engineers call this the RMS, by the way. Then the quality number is 47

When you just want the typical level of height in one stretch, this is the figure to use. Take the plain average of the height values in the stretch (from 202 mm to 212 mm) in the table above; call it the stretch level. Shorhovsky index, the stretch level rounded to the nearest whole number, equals 46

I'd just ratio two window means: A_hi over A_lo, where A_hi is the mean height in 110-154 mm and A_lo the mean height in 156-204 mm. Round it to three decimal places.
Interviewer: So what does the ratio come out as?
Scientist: 0.901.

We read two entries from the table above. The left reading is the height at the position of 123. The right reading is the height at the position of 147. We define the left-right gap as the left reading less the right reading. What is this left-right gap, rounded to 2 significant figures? 1.7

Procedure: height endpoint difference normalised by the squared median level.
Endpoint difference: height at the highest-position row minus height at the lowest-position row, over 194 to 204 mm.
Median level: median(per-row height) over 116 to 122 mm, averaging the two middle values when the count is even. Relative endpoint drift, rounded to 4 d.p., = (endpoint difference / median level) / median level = 0.0011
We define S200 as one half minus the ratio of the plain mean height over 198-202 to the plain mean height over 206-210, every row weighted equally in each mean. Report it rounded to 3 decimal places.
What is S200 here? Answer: -0.506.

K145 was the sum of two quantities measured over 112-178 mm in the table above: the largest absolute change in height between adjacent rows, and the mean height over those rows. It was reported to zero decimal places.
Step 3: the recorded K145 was 44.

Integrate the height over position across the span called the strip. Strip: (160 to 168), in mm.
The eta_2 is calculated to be 339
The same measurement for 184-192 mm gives 359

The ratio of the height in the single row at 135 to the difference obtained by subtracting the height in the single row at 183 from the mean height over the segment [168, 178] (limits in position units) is 69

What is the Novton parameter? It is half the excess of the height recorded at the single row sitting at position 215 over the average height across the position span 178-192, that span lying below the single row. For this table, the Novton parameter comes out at 2.3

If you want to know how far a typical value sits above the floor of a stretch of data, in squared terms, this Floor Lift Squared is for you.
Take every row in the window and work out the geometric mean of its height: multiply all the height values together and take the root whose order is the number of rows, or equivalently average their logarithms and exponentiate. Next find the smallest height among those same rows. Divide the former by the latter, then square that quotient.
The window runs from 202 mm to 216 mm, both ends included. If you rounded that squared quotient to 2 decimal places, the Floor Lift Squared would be 1.05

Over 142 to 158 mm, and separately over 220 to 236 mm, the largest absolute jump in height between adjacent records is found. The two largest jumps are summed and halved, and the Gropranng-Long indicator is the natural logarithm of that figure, 1.19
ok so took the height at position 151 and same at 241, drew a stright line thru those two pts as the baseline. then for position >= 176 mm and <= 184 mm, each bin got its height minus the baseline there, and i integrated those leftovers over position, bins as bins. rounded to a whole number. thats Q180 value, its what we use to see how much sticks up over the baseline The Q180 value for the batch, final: 17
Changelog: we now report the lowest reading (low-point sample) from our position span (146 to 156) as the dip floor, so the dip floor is 39.78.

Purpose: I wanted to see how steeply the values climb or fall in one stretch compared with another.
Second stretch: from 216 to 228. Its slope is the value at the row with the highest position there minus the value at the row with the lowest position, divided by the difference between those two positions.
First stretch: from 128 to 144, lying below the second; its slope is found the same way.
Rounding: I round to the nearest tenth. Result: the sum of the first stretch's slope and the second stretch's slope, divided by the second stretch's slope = 5.4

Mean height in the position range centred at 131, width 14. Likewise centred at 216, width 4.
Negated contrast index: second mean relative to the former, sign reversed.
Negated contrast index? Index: -1.17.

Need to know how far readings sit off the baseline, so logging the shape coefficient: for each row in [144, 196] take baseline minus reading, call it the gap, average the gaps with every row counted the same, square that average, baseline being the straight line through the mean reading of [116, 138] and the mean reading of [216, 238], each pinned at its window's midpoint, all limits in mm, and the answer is 0.15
